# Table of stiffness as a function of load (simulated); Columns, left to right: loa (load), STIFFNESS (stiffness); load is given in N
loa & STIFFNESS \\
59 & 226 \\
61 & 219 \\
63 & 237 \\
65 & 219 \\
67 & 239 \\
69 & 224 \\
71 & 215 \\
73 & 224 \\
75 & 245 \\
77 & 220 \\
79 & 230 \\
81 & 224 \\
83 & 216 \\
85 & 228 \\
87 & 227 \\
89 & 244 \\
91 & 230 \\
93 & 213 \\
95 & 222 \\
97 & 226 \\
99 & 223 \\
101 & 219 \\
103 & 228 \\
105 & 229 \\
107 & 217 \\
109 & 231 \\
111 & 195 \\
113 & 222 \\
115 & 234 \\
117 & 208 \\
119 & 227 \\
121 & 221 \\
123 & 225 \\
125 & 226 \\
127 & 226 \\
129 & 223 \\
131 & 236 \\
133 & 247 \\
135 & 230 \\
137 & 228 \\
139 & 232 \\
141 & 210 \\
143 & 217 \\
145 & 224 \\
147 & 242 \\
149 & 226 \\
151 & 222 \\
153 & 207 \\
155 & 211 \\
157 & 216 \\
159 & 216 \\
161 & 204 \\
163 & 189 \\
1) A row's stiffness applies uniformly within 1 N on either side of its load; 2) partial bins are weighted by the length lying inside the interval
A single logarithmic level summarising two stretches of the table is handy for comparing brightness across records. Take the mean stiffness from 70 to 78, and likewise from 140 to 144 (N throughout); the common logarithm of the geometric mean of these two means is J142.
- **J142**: 2.34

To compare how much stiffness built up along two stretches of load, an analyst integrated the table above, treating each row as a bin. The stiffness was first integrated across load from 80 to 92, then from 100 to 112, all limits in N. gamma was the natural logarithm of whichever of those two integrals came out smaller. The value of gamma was 7.88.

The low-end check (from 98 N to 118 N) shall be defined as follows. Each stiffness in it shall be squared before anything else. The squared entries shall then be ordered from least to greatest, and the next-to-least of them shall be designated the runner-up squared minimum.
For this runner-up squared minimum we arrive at 43264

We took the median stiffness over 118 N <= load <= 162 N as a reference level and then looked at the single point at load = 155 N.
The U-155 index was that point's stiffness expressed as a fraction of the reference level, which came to 0.94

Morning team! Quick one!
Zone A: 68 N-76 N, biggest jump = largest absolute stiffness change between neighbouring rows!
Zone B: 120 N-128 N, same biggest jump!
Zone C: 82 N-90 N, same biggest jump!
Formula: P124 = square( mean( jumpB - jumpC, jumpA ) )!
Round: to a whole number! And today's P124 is 16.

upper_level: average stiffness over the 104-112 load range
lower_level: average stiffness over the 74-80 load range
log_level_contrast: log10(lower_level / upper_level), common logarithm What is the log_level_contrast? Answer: 0.026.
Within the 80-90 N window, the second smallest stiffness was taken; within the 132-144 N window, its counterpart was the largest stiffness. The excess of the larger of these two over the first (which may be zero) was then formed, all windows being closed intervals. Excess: 23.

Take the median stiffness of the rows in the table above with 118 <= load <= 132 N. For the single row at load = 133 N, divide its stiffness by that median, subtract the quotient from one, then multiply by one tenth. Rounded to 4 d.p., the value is -0.0093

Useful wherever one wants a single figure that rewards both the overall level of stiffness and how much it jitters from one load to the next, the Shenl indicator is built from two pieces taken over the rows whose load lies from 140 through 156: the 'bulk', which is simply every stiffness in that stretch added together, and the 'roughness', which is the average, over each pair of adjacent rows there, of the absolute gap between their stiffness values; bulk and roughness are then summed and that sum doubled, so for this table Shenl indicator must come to 3538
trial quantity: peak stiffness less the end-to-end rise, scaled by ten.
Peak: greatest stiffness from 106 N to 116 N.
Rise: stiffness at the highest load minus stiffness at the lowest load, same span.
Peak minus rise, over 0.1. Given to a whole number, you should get 2170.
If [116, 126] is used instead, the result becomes 2090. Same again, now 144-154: 2590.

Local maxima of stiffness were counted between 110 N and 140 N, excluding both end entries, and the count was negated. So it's -3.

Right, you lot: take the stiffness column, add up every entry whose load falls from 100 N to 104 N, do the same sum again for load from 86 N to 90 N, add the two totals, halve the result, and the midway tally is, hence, 459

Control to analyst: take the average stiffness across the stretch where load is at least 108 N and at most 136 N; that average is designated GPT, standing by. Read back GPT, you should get 225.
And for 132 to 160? 223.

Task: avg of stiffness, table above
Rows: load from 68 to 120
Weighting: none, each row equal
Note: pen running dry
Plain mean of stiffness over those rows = 224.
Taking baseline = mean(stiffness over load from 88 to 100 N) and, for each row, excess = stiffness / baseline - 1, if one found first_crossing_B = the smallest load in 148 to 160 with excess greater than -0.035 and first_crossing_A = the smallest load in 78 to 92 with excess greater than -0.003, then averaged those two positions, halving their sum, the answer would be 114 N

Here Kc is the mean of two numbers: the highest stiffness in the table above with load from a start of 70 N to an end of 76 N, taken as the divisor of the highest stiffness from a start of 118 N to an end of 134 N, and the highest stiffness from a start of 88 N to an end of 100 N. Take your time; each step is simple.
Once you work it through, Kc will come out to 123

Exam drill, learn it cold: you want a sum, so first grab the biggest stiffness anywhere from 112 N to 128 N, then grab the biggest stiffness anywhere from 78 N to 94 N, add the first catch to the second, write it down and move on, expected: 478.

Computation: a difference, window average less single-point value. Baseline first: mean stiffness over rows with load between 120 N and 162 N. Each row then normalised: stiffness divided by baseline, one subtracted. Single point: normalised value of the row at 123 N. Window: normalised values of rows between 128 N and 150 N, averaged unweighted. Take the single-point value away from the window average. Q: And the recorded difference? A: 0.016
